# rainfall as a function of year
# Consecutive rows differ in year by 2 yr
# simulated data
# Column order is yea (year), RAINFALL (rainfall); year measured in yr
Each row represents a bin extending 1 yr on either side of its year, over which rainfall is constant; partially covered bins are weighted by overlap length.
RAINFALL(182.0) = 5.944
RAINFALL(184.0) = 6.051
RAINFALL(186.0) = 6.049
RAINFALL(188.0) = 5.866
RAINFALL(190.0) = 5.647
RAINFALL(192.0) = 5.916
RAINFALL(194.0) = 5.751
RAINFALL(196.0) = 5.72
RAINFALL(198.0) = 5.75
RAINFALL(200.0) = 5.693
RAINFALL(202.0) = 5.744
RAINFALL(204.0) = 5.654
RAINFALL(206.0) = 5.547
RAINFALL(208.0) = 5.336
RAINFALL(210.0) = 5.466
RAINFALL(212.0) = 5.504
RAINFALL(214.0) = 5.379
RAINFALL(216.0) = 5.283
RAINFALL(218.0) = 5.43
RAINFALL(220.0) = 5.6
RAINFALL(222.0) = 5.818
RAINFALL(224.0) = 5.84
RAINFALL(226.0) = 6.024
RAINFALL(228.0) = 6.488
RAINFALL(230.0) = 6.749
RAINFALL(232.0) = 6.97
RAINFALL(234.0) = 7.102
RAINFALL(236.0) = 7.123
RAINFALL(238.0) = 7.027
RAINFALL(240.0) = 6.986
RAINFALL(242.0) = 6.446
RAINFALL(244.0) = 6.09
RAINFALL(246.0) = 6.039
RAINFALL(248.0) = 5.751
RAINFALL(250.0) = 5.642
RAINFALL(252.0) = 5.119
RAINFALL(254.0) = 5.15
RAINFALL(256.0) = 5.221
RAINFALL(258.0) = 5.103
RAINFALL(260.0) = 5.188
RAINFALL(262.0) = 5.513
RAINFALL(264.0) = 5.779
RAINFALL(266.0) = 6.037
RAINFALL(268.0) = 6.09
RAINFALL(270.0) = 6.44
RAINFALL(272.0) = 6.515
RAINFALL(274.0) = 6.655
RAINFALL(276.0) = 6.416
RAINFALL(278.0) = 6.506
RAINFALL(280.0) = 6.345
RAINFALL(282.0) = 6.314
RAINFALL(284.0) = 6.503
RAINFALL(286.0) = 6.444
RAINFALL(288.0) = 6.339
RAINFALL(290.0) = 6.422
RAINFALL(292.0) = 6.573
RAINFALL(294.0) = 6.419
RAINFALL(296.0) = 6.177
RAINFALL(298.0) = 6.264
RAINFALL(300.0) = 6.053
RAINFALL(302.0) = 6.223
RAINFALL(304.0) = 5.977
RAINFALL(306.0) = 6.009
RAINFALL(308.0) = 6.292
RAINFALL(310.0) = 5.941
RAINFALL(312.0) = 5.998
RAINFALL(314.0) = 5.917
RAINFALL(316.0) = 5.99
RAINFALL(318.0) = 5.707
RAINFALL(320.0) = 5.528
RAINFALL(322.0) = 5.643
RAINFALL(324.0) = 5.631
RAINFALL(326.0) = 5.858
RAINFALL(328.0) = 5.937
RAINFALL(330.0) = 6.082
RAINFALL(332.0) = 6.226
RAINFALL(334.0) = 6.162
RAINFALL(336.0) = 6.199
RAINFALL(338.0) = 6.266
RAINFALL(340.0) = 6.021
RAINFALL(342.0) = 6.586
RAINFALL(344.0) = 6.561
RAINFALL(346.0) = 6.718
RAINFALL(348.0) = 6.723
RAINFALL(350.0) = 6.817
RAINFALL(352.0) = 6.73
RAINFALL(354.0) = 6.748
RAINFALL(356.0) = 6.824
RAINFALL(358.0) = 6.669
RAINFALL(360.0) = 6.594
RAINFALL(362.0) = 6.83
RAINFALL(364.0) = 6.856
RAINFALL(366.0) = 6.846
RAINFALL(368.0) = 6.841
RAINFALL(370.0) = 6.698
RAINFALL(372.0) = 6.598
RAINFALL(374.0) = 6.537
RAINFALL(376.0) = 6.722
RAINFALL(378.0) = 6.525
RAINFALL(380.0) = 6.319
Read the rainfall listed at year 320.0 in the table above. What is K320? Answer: 5.528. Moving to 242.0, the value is 6.446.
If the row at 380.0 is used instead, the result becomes 6.319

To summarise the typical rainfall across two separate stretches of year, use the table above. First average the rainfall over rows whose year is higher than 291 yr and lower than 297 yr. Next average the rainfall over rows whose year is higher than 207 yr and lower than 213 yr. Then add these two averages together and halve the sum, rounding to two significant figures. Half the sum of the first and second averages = 5.9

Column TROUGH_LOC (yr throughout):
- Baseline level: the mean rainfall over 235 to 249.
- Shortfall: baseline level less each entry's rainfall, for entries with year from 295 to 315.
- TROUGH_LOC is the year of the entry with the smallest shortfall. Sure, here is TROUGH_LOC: 308.0 yr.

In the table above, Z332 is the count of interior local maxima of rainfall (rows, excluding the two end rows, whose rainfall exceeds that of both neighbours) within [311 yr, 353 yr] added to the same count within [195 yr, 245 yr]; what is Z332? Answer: 10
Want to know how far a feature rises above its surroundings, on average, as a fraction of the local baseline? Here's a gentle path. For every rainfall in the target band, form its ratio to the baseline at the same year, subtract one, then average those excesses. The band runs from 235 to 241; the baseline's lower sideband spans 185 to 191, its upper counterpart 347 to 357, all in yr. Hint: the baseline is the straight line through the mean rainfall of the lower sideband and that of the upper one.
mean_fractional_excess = 0.15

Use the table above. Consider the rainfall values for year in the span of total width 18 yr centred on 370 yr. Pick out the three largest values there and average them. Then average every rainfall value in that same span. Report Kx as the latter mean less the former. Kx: -0.131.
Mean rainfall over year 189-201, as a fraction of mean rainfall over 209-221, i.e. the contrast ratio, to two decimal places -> 1.06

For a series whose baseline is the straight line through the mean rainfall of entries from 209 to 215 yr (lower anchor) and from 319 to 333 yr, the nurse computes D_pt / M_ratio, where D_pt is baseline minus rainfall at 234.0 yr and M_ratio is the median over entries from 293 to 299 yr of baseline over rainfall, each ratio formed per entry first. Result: -1.7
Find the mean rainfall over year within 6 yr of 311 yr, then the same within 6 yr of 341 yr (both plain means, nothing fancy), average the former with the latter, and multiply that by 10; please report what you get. 62.1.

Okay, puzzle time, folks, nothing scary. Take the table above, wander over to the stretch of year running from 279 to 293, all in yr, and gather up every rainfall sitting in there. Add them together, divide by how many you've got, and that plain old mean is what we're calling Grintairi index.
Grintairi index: 6.42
